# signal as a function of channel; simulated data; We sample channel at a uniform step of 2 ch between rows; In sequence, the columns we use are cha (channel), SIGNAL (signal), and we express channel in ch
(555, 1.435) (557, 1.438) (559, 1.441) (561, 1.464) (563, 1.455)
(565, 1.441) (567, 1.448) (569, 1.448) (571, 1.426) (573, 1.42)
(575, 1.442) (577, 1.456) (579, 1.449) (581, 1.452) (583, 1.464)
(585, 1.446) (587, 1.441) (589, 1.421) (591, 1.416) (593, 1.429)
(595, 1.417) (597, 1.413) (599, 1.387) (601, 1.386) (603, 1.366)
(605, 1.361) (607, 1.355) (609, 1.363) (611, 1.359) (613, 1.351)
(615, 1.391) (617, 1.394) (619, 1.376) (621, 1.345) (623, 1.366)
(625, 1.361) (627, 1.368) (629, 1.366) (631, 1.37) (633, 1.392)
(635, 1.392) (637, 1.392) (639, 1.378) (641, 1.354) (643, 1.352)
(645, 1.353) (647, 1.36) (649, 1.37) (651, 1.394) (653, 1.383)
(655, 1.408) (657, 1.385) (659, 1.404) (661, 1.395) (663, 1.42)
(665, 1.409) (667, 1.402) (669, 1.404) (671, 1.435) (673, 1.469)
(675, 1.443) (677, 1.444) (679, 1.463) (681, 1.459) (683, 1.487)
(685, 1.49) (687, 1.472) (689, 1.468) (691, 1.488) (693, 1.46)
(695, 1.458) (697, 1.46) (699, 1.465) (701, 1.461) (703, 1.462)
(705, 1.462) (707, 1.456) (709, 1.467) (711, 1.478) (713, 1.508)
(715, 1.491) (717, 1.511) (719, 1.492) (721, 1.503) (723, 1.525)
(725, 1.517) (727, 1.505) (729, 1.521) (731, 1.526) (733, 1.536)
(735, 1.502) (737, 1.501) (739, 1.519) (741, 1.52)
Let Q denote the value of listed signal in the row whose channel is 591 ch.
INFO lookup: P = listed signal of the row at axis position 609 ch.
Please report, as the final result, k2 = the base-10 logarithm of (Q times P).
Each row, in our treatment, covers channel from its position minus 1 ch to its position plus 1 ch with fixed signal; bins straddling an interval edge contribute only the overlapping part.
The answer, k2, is 0.286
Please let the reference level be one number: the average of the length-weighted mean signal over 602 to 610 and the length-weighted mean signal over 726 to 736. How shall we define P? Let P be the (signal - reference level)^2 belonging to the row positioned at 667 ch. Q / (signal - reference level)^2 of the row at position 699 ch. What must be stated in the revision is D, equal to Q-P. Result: -0.001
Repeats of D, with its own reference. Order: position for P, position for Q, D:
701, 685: 0.002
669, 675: -0.001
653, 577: -0.003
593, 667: 0.001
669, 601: 0.002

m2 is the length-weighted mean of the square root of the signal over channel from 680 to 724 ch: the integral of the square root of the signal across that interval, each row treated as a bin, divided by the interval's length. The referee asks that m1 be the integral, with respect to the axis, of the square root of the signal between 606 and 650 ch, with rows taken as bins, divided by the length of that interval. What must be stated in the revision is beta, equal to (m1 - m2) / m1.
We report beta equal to -0.039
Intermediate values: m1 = 1.17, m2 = 1.22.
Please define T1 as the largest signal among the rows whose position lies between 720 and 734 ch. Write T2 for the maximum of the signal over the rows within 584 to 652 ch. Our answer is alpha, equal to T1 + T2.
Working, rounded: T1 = 1.536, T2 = 1.446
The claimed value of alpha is 2.98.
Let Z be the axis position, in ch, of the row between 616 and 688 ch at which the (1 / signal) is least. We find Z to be 685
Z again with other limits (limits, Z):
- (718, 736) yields 733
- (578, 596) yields 583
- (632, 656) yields 655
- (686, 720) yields 717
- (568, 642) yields 583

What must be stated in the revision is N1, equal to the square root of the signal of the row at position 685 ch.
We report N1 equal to 1.22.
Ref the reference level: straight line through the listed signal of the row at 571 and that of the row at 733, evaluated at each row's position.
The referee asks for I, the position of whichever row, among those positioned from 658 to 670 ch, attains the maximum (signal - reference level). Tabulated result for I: 663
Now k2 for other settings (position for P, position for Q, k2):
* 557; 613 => 0.288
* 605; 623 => 0.269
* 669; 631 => 0.284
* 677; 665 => 0.308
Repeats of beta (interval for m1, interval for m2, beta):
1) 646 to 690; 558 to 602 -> -0.003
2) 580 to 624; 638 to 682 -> -0.003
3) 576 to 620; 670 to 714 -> -0.022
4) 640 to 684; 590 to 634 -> 0.011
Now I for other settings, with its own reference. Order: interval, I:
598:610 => 599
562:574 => 563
